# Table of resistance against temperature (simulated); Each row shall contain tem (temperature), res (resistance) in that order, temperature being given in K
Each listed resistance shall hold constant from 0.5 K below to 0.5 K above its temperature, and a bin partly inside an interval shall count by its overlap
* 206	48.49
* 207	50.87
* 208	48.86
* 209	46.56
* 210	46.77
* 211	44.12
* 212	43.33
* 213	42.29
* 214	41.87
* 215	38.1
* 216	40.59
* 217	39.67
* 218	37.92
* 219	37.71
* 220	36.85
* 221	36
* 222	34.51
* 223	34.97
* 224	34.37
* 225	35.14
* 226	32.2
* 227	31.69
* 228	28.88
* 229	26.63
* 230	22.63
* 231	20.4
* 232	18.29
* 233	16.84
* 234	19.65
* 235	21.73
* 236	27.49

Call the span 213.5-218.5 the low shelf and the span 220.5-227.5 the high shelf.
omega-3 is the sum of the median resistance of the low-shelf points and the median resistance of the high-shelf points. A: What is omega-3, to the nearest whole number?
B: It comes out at 74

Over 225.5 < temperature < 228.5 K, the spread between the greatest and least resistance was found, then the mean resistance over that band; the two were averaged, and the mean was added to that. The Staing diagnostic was 48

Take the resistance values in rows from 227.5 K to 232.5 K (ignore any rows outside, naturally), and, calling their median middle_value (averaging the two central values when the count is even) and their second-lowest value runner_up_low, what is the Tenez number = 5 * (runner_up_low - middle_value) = -11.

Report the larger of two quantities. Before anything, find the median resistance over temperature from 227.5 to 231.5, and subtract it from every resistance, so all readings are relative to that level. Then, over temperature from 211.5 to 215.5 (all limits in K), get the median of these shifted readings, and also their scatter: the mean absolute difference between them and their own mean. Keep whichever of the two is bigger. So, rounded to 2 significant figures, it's 17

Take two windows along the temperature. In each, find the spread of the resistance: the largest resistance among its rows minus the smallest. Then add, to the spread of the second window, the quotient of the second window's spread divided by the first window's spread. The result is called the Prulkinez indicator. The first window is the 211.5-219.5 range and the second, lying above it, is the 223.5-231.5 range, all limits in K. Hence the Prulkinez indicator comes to 17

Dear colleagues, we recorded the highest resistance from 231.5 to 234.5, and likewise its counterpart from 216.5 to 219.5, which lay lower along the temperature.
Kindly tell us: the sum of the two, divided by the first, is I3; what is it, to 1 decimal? 3.0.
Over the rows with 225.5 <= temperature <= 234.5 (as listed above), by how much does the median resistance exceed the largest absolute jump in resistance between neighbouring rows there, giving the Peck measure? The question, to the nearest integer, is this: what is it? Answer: 19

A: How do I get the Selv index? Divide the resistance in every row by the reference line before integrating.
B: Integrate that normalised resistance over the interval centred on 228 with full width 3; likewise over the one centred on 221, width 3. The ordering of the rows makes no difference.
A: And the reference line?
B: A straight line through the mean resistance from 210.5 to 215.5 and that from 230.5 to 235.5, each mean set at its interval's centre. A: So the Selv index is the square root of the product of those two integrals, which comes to 3.37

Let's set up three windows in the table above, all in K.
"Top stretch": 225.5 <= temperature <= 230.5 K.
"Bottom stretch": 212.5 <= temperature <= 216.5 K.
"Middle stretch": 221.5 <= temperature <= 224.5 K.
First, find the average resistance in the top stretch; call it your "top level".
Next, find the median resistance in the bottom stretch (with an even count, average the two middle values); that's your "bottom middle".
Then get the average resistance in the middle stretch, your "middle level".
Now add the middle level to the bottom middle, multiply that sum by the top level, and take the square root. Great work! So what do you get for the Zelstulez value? 46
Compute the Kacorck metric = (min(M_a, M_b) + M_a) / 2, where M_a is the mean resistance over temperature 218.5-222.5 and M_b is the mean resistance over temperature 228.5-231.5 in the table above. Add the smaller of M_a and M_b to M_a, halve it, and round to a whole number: 30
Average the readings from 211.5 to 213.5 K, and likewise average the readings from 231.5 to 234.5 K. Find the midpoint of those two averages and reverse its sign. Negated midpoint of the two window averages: -31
